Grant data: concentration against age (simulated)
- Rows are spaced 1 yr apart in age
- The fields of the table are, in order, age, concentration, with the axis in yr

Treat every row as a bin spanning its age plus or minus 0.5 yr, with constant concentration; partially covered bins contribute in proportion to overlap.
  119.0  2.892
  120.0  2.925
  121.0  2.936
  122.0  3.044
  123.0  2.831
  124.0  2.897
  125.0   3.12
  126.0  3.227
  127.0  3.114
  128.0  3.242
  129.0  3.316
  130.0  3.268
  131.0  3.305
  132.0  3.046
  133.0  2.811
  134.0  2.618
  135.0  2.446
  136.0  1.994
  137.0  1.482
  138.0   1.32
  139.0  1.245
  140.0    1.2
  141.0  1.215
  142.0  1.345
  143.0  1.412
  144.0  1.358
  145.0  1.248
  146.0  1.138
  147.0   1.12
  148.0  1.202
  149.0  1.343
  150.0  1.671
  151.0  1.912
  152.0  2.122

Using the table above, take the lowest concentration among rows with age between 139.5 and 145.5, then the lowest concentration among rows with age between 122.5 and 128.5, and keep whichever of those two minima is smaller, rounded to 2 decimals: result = 1.20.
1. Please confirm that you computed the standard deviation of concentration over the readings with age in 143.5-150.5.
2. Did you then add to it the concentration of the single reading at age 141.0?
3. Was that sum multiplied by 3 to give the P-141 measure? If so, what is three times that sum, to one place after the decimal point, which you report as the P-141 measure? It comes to 4.2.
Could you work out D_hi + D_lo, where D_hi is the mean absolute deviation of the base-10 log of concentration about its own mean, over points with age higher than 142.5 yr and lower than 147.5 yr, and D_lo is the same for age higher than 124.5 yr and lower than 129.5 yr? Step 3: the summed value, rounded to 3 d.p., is 0.045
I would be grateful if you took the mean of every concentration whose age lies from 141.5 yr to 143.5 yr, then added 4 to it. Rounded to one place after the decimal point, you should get 5.4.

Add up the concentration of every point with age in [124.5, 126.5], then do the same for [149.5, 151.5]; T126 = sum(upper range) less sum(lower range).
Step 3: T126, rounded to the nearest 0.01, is -2.76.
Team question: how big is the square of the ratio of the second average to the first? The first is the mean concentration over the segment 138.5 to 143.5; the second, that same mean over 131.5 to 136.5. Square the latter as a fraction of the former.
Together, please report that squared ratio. 4.1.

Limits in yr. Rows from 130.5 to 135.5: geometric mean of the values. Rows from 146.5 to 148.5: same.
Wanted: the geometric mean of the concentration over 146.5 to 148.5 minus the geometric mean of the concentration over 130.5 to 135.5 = -1.7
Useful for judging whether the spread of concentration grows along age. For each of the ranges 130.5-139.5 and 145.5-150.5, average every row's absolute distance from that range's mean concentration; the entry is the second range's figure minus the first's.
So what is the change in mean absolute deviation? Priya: -0.49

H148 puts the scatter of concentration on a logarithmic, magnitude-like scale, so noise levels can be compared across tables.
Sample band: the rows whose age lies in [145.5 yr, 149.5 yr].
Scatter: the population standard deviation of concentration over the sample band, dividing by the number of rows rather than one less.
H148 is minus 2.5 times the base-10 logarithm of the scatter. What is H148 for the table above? 2.6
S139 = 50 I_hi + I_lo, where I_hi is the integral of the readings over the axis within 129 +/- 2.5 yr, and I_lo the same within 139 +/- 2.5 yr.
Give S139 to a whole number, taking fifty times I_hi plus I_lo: 819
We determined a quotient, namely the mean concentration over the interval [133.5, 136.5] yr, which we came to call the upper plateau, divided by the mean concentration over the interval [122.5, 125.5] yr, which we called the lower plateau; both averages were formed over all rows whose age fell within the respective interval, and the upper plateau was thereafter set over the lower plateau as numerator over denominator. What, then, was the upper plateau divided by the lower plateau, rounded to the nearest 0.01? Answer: 0.80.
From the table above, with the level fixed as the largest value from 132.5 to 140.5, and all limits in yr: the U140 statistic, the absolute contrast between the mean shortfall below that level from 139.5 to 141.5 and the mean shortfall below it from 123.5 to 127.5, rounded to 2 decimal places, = 1.88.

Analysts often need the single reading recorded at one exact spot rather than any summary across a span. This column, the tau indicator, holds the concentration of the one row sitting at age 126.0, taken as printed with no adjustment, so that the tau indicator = 3.227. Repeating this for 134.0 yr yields 2.618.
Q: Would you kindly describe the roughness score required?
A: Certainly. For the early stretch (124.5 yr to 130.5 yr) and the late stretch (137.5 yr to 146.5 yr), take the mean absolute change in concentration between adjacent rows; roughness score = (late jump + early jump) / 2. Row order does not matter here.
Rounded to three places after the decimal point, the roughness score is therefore 0.085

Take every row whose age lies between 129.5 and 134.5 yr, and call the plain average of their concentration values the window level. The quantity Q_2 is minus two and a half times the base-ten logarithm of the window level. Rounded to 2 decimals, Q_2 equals -1.20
